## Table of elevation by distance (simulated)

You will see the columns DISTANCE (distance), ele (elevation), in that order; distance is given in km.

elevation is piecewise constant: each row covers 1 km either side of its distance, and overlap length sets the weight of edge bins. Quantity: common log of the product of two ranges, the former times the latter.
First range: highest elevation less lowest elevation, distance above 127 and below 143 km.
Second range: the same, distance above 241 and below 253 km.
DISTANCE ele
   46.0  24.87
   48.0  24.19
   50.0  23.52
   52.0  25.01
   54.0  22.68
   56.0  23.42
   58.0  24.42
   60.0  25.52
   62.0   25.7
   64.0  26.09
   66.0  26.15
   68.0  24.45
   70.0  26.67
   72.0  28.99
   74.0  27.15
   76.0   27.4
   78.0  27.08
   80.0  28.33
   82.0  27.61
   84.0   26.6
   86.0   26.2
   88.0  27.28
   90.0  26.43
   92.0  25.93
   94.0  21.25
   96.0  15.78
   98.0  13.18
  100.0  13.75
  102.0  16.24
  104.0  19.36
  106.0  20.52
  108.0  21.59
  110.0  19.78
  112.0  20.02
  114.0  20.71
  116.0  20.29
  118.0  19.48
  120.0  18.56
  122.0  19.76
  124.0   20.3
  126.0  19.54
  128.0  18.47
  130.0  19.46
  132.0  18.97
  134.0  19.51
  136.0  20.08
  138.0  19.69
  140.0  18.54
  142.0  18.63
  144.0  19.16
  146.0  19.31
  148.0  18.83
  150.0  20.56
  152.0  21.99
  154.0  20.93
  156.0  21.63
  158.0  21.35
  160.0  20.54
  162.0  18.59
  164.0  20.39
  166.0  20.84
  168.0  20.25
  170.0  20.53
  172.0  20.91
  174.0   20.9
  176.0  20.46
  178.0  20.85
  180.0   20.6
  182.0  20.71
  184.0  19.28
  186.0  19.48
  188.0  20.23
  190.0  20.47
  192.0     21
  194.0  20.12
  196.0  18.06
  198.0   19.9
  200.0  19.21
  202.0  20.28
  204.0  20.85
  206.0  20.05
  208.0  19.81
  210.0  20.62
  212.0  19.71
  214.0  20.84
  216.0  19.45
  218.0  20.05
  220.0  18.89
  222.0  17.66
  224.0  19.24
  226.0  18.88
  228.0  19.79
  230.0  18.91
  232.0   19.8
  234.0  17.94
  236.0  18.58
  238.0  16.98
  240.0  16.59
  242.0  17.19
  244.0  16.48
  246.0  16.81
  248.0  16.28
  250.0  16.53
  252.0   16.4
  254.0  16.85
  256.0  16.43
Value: 0.2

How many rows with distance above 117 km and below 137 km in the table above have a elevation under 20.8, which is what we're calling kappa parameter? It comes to 10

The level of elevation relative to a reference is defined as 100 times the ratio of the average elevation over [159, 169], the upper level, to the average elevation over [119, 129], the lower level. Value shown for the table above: 104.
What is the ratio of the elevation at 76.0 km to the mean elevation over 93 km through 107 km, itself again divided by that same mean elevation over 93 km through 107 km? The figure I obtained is 0.093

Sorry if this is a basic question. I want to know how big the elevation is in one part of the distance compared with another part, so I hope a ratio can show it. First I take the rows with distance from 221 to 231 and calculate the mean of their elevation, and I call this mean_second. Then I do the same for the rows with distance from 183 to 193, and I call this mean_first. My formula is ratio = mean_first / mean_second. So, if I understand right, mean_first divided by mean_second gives 1.06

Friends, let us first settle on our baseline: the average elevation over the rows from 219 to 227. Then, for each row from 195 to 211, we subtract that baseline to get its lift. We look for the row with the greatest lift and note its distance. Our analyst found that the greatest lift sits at 204.0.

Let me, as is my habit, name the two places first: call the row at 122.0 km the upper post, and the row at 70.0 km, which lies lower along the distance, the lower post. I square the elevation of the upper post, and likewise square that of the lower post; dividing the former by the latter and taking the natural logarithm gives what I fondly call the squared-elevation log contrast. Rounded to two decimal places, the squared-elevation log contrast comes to -0.60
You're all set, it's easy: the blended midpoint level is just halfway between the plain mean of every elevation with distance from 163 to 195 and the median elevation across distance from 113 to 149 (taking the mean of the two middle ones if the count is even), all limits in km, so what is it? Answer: 20.0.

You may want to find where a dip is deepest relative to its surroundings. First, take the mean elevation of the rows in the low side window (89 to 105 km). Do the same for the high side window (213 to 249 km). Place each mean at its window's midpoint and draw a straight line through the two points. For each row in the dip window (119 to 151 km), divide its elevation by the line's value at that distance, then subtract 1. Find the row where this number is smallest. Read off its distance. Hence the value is 128.0 km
